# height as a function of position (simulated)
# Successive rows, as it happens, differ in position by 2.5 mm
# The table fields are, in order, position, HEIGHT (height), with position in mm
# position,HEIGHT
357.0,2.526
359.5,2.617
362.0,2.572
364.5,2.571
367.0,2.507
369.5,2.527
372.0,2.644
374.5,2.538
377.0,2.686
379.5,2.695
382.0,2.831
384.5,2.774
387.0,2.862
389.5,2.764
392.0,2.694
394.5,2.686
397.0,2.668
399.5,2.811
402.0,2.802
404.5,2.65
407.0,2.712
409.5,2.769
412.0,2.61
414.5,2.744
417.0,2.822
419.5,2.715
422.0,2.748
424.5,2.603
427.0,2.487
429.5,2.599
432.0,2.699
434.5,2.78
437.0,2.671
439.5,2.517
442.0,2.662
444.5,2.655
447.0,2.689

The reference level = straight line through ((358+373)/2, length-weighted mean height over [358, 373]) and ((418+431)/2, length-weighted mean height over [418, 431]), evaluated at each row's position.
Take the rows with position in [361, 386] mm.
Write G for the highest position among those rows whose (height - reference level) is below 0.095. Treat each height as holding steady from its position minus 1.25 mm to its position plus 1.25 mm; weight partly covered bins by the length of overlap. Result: 374.5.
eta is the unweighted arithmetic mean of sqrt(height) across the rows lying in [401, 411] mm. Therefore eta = 1.65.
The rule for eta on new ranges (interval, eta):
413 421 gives 1.66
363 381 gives 1.61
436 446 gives 1.62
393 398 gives 1.64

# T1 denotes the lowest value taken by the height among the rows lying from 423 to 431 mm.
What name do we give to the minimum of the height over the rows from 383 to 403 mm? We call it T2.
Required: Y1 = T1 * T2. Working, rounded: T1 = 2.487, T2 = 2.668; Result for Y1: 6.6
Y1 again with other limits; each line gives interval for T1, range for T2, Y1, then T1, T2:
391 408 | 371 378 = 6.7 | 2.65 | 2.538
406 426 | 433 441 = 6.6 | 2.603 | 2.517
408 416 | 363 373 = 6.5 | 2.61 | 2.507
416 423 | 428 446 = 6.8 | 2.715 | 2.517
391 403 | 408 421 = 7.0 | 2.668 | 2.61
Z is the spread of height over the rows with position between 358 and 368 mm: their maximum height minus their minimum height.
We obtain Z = 0.11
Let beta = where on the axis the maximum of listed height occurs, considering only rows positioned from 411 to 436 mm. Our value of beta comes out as 417.0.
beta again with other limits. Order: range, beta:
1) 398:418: 417.0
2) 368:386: 382.0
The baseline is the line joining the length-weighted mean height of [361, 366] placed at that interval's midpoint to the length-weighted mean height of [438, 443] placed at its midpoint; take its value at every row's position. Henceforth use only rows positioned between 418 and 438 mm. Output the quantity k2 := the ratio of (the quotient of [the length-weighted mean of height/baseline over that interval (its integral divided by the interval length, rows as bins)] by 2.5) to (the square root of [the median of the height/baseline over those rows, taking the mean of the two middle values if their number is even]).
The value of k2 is 0.405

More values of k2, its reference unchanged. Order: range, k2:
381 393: 0.417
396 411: 0.411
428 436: 0.406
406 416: 0.409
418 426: 0.406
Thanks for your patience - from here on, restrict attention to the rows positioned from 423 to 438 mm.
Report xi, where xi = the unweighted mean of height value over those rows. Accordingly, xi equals 2.64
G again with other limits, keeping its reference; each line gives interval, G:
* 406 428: 427.0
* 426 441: 439.5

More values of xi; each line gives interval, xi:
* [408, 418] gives 2.74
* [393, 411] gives 2.73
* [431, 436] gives 2.74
